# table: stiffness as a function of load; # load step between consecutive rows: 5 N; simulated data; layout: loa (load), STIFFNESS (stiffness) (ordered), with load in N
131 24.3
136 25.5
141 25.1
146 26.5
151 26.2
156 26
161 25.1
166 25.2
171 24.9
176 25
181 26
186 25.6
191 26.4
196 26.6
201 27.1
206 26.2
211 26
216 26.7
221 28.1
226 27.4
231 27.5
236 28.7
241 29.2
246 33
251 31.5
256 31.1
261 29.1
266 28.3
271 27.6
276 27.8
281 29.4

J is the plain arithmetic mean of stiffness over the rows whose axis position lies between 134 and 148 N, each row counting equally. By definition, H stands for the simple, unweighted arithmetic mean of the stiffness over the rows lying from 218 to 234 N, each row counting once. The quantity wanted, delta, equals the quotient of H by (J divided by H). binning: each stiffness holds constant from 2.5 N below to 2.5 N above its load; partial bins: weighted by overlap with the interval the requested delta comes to 30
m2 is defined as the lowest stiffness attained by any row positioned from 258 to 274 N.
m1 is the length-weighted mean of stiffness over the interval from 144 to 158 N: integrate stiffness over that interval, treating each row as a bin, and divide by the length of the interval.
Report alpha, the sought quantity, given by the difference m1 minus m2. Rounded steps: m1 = 26.2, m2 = 27.6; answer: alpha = -1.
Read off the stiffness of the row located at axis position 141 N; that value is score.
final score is 25.1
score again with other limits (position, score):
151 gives 26.2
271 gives 27.6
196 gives 26.6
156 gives 26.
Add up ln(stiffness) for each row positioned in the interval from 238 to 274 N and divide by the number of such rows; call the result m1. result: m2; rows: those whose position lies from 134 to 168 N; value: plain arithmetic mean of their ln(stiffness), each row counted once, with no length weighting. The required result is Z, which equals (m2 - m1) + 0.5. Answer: 0.35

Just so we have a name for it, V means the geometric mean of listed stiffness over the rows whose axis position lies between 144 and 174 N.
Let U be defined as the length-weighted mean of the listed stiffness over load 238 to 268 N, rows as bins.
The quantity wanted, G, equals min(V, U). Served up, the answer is 25.6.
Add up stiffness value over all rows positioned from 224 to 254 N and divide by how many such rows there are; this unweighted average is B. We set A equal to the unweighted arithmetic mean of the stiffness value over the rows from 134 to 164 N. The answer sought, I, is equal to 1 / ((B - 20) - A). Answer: -0.062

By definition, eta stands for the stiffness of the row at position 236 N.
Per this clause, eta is 28.7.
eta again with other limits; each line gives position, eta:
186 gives 25.6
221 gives 28.1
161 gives 25.1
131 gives 24.3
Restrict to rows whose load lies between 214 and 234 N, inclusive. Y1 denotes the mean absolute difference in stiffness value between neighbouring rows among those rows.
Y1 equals 0.7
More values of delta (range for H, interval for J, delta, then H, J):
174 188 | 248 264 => 21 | 26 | 31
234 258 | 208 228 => 35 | 31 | 27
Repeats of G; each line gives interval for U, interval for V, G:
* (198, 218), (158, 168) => 25.1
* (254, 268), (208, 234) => 27.1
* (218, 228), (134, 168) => 25.7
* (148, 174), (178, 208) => 25.5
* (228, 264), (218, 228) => 27.7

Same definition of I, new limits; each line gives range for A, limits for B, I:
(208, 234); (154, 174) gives -0.046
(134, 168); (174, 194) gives -0.050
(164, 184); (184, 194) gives -0.052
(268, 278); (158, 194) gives -0.045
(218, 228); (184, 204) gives -0.047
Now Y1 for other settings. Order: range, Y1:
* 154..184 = 0.5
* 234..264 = 1.6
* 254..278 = 0.9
